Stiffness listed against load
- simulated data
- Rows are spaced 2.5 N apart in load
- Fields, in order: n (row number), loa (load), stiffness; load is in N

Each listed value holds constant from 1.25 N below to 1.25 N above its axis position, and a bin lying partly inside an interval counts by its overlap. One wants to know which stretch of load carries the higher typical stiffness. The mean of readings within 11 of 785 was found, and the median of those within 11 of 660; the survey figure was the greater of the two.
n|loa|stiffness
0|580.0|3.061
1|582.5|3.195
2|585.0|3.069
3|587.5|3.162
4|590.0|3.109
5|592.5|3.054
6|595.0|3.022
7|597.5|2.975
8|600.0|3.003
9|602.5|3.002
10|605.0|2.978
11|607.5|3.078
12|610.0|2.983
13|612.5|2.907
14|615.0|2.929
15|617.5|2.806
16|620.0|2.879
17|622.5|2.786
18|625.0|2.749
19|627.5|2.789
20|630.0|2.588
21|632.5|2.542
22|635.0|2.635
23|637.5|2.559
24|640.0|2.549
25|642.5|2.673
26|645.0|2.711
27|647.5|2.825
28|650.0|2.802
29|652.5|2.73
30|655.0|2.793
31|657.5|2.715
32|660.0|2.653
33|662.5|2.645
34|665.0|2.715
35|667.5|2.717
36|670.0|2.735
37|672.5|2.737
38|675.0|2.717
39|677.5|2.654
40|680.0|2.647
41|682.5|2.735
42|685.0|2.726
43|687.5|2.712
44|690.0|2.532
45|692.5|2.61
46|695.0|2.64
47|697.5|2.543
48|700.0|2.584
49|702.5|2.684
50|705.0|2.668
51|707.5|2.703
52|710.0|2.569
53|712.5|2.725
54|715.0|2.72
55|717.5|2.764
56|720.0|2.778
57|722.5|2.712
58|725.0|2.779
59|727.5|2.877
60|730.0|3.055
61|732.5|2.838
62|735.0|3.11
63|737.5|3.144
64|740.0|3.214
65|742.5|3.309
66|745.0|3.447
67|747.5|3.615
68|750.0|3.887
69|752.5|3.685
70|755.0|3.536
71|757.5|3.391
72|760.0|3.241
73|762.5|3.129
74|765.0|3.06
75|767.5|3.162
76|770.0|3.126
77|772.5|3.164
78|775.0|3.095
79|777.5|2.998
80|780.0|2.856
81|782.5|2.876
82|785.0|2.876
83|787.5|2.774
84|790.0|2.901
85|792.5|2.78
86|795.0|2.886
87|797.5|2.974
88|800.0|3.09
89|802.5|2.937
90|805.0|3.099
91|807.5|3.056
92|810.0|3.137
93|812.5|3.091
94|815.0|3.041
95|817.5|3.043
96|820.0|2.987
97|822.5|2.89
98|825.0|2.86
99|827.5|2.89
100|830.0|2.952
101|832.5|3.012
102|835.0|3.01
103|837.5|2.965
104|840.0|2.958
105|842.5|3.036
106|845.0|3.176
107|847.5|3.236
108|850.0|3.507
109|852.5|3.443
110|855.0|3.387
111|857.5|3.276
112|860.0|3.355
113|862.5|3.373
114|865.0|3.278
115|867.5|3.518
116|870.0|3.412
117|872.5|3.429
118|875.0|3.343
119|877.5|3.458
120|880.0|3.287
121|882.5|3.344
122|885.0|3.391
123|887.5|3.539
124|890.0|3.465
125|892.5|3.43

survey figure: 2.89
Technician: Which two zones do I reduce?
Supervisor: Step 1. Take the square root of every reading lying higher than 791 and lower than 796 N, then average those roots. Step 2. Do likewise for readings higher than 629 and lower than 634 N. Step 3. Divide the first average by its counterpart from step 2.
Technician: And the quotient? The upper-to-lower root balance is 1.05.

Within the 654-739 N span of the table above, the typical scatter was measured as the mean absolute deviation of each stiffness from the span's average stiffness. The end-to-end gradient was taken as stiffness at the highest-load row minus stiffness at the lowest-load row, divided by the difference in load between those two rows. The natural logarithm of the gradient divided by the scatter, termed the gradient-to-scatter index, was -3.1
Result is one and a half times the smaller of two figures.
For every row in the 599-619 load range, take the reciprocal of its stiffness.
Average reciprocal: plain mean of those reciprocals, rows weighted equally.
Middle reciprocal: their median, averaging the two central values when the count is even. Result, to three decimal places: 0.503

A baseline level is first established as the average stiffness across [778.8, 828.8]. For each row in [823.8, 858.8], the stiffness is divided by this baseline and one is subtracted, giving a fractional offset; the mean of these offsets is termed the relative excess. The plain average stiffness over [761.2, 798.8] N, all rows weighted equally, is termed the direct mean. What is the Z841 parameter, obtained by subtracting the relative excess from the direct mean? 2.92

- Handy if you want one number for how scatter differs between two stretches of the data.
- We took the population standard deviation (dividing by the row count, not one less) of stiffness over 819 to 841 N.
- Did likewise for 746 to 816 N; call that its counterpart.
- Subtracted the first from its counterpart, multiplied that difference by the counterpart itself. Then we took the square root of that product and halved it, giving 0.121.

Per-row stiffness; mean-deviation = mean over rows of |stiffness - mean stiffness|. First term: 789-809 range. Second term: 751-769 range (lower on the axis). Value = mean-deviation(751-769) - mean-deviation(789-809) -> 0.10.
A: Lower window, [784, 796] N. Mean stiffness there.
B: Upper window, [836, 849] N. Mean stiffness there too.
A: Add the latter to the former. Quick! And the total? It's 5.92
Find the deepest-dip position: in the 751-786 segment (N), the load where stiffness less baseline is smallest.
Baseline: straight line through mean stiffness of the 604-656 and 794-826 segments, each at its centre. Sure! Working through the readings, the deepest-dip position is 780.0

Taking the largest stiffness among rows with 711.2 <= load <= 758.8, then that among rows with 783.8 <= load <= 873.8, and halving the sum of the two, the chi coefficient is 3.7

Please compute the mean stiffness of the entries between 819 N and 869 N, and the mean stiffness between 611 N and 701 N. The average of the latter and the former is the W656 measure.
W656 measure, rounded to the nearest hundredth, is 2.93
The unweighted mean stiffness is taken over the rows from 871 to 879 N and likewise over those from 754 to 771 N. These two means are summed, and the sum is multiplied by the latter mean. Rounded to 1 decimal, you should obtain 21.5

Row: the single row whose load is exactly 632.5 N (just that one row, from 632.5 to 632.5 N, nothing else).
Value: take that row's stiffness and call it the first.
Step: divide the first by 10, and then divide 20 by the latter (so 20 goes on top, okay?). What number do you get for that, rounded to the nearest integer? 79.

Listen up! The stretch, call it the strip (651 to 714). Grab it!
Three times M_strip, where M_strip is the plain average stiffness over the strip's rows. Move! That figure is 8.0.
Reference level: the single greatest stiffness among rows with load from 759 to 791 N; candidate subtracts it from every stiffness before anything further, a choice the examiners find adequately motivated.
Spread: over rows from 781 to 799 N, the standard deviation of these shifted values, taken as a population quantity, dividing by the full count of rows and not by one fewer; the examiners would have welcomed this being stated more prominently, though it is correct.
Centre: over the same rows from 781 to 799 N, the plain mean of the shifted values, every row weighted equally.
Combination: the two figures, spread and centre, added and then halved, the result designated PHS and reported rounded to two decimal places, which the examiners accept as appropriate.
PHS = -0.15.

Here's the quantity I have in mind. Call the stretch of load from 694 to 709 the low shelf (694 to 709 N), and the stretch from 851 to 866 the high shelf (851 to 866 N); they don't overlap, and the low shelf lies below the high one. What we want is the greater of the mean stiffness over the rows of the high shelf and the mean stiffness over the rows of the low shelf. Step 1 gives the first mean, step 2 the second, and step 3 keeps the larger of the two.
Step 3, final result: 3.4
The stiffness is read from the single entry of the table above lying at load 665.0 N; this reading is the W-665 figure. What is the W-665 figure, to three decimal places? 2.715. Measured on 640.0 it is 2.549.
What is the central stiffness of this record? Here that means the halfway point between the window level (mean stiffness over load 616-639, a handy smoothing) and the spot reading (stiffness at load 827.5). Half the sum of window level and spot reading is 2.8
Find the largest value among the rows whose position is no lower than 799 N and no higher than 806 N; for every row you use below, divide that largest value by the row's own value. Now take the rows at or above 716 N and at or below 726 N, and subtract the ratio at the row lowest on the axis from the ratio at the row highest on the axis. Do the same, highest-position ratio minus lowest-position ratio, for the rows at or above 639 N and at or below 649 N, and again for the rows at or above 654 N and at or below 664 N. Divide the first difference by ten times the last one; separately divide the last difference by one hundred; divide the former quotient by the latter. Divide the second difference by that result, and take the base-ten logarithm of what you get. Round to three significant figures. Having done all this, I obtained -2.12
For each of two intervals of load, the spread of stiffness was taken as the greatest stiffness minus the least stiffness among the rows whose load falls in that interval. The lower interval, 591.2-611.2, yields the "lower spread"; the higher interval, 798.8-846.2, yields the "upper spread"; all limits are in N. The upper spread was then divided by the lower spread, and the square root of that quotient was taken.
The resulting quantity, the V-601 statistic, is 1.8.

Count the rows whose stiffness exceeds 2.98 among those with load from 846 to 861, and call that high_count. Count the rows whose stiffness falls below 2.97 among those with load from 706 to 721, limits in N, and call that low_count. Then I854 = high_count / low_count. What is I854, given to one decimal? 1.0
